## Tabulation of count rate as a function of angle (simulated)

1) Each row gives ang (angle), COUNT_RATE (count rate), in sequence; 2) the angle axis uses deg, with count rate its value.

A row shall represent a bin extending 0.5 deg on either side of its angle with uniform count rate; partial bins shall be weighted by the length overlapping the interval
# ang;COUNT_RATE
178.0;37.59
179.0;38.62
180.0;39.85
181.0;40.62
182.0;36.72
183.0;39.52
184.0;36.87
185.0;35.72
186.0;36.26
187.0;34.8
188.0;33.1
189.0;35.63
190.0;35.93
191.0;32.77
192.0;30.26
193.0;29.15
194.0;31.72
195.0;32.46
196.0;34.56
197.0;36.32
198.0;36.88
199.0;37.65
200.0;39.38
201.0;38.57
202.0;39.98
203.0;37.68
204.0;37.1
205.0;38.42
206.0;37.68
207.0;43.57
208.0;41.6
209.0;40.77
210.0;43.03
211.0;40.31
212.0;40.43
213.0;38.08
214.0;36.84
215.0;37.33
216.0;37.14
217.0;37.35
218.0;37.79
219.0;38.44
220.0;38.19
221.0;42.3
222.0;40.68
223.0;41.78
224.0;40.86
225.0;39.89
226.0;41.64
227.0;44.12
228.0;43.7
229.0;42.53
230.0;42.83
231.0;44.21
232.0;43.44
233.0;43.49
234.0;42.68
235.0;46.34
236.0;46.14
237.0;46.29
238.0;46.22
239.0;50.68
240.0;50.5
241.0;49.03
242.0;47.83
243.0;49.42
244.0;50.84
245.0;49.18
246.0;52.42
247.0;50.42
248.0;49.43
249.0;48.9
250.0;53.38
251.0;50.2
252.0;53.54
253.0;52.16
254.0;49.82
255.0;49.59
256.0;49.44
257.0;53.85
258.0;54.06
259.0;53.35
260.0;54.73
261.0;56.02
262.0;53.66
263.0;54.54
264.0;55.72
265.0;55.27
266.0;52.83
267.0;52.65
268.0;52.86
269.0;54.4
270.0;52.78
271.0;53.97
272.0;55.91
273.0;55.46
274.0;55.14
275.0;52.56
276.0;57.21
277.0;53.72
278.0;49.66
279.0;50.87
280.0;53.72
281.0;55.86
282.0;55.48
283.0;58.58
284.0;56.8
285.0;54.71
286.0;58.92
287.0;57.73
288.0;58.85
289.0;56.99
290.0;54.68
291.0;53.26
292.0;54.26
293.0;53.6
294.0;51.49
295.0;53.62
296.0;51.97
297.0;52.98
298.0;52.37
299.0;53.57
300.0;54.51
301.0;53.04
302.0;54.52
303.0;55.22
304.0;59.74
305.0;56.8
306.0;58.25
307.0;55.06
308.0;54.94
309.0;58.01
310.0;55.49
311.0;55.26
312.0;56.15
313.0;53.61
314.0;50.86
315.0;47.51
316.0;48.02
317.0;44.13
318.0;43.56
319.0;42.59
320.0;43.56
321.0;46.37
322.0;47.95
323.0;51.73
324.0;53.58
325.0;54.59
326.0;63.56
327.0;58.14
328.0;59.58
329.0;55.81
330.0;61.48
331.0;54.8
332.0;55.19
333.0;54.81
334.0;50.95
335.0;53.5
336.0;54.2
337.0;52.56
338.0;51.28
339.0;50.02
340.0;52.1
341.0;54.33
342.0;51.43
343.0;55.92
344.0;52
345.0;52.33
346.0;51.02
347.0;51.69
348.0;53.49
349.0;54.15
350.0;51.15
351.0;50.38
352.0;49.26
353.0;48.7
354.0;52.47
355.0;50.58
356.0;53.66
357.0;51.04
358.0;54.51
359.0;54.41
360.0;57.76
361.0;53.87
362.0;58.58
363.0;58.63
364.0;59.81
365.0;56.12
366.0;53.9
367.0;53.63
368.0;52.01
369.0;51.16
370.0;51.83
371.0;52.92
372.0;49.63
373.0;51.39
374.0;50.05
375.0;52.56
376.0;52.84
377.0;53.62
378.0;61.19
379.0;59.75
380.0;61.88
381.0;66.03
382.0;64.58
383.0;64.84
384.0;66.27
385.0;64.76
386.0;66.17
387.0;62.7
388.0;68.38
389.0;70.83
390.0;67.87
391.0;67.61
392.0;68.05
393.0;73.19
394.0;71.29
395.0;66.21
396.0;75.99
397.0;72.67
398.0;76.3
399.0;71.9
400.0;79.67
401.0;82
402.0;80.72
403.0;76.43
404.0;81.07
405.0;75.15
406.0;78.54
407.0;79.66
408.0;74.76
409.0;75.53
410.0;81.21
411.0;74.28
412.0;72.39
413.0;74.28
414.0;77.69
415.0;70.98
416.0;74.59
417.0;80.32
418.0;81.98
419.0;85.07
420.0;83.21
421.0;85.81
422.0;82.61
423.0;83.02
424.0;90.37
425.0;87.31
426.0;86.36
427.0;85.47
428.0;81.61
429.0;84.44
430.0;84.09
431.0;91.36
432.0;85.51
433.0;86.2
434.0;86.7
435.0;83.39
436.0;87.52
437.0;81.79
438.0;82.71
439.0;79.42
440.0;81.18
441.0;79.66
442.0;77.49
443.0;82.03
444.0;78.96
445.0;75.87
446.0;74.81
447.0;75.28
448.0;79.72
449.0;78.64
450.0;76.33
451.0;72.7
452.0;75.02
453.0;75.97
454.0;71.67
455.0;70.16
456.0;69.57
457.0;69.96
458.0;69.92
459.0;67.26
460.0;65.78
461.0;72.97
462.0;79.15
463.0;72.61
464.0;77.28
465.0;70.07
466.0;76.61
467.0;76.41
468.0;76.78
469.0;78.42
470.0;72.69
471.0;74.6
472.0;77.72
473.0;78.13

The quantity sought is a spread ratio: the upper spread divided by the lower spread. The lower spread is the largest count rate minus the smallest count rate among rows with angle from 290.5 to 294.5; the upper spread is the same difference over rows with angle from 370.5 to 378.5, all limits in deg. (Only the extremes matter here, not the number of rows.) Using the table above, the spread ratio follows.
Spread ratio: 4.2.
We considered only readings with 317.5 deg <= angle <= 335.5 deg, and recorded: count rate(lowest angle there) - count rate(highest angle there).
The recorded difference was -10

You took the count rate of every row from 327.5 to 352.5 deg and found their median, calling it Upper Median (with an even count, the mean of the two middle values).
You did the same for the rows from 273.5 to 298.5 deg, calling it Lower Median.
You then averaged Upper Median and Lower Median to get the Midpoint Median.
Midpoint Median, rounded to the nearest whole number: 53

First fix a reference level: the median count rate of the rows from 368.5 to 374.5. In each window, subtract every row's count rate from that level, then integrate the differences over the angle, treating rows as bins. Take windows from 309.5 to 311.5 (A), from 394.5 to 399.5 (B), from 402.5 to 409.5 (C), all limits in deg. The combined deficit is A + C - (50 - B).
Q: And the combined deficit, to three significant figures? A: -347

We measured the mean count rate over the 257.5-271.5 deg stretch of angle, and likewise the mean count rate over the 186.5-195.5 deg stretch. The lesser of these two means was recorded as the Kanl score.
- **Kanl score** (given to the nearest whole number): 33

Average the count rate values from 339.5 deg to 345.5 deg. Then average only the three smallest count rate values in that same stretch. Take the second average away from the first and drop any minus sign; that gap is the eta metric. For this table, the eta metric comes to 1.2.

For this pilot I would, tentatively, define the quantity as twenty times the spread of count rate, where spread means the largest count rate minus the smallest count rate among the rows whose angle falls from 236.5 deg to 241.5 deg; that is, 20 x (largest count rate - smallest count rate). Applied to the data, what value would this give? 89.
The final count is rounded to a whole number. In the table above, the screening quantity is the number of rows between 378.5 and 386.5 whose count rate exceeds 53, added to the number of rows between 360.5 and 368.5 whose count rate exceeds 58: 11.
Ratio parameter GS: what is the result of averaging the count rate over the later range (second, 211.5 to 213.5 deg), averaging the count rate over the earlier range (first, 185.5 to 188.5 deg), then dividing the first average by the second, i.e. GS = 0.88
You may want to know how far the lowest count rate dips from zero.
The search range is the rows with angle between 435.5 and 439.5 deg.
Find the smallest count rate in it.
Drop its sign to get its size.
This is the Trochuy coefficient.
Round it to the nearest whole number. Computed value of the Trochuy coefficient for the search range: 79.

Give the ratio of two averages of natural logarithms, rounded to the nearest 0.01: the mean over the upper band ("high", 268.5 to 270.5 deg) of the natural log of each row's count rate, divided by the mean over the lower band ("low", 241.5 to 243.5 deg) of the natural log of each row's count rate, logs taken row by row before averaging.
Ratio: 1.03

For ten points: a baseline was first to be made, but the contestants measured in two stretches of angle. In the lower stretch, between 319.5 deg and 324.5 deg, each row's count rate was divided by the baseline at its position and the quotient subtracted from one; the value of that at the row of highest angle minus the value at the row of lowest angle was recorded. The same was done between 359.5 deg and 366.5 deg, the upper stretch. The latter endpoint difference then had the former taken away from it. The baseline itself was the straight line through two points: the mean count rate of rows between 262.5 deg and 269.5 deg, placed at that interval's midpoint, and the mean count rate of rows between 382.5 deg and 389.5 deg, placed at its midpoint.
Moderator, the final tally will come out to 0.23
